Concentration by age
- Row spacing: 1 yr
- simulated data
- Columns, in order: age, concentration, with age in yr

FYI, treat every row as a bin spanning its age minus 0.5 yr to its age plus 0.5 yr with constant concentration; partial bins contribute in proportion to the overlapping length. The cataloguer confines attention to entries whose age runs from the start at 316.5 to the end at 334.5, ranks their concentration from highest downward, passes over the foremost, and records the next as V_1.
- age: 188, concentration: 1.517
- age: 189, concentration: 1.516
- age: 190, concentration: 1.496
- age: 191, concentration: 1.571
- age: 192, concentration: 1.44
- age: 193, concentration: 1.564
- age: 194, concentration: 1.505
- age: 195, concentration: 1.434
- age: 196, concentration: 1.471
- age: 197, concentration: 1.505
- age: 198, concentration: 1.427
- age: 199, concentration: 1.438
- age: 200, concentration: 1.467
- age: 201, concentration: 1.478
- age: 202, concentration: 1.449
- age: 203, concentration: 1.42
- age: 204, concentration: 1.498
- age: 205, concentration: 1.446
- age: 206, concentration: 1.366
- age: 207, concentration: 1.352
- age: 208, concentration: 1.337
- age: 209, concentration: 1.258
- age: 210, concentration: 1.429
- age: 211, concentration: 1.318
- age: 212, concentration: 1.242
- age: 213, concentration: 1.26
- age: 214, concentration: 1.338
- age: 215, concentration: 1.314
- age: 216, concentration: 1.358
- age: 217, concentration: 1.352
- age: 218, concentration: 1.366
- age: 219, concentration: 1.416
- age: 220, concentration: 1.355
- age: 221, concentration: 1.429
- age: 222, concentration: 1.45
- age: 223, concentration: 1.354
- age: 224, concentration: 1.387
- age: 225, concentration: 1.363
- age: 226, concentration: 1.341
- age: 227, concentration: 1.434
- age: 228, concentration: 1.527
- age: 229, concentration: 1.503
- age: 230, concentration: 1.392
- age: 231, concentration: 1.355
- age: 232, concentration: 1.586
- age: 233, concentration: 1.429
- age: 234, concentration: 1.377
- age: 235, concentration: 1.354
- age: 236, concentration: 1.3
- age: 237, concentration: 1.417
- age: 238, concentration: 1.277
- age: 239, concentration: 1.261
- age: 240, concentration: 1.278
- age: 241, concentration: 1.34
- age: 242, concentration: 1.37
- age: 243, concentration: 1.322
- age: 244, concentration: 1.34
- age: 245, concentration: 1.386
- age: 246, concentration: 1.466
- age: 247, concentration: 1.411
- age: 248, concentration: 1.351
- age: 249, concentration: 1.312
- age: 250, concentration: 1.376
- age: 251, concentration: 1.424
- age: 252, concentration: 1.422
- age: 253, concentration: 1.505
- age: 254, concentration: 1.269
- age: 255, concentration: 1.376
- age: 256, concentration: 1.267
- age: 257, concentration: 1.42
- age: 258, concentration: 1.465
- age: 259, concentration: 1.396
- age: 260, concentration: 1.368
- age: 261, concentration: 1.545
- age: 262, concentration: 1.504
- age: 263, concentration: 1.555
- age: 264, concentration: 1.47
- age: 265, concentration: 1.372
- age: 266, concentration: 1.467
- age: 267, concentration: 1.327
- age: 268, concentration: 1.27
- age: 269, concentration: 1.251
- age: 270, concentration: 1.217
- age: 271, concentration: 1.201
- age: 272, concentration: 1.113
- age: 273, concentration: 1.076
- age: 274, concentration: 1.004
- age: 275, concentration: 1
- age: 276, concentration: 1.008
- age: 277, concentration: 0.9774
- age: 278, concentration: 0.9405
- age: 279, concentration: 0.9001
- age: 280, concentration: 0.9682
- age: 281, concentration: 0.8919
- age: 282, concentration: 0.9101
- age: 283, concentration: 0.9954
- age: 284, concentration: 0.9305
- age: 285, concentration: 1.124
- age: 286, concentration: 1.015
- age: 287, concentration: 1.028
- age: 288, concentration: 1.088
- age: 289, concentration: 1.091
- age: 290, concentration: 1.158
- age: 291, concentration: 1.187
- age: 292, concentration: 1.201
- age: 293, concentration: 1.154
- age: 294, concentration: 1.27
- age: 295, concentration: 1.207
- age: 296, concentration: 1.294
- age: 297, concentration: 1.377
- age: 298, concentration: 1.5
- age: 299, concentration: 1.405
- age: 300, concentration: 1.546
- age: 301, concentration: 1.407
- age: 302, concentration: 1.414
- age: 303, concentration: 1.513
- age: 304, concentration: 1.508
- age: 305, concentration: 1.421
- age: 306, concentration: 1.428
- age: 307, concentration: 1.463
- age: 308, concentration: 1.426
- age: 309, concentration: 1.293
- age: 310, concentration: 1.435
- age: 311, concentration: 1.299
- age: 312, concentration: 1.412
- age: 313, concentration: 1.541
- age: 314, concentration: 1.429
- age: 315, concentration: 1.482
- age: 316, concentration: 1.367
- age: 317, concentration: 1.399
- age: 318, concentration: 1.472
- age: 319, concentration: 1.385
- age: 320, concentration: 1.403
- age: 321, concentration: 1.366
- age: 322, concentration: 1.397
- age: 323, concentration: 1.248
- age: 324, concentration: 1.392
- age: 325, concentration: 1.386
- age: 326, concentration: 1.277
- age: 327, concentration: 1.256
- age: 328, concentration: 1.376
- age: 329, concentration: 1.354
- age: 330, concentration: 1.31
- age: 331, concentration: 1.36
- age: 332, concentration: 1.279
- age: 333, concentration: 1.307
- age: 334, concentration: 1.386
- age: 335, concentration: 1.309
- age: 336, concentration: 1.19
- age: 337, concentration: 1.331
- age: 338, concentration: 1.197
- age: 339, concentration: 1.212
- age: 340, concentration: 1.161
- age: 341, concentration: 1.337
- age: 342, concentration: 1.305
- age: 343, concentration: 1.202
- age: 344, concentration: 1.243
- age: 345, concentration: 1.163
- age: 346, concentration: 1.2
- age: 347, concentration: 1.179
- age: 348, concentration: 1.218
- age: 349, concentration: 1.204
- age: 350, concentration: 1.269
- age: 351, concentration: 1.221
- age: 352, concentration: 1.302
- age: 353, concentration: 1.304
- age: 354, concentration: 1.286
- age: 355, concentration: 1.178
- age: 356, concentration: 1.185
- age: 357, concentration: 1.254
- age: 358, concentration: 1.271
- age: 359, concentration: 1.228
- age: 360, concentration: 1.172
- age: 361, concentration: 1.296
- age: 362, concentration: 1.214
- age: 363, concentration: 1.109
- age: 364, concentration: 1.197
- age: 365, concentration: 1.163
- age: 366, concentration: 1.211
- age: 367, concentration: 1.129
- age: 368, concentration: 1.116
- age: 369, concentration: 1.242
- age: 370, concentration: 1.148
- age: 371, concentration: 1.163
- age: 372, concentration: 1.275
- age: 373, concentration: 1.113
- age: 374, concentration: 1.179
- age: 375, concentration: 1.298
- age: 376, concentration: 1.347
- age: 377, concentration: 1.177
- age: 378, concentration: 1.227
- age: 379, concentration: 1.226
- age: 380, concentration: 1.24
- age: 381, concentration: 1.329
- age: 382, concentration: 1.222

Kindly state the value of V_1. 1.403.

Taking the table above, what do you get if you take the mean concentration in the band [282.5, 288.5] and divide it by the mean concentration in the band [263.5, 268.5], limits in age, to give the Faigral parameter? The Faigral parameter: 0.75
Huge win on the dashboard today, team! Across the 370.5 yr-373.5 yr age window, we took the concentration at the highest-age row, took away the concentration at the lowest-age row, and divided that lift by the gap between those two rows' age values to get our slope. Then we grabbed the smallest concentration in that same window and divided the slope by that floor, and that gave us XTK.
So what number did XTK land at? -0.02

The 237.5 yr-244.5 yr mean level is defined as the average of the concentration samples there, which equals 1.31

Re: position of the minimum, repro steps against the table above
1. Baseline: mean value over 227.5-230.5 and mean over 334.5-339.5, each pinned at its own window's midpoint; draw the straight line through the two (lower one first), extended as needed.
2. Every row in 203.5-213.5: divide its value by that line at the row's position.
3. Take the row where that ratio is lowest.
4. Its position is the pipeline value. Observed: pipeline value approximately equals 212 yr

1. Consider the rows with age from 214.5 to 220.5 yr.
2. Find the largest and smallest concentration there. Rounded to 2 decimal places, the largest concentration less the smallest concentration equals 0.10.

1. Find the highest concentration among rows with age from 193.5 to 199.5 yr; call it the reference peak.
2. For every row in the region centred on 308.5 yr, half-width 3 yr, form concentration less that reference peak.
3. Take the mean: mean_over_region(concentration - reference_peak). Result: -0.11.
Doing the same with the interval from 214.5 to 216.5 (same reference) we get -0.17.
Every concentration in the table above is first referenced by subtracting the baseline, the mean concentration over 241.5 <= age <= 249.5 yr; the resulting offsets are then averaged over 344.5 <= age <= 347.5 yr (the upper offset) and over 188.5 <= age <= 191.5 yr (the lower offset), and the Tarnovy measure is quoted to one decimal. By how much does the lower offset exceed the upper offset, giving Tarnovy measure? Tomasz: 0.3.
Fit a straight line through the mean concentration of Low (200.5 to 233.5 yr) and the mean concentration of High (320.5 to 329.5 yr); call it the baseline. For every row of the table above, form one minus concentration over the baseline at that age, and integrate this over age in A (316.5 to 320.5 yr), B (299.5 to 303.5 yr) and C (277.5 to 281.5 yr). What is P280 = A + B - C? -1.9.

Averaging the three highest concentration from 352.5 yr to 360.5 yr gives 1.29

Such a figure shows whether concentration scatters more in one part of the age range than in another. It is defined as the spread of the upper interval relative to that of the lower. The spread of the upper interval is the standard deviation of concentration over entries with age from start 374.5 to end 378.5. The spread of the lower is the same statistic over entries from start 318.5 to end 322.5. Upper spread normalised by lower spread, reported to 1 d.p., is 4.6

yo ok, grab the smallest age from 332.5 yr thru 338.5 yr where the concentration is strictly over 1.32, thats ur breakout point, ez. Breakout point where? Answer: 334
